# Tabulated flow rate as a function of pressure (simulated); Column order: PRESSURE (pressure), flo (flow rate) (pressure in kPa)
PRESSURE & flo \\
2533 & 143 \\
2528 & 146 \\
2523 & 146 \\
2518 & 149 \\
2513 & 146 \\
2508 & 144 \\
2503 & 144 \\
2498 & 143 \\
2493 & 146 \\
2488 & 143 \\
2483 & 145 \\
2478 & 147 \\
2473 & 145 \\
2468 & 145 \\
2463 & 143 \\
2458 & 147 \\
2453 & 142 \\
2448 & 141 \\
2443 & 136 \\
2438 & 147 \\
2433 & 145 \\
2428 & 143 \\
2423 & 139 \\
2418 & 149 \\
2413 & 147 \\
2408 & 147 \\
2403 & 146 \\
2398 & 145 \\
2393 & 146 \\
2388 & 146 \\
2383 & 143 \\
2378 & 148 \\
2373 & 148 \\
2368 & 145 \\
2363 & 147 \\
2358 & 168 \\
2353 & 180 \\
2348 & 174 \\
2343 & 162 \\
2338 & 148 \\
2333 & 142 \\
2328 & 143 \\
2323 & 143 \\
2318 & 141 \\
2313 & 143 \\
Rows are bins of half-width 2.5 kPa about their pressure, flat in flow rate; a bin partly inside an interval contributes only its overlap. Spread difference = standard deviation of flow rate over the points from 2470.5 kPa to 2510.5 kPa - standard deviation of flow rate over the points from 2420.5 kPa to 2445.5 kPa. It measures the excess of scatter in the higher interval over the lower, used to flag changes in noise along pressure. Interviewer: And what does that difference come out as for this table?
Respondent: -3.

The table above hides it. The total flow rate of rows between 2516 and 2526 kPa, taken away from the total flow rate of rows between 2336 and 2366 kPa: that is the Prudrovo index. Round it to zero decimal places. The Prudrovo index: 684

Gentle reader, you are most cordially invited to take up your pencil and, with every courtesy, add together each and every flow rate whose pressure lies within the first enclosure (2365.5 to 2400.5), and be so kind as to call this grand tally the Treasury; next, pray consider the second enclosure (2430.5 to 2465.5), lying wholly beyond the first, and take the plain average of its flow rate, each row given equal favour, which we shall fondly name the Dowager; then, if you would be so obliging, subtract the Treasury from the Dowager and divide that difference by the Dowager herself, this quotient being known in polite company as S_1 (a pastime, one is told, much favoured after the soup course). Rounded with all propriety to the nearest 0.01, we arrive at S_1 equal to -6.14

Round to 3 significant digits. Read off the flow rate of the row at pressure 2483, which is 145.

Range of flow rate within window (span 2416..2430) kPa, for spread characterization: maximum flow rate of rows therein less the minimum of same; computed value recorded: 10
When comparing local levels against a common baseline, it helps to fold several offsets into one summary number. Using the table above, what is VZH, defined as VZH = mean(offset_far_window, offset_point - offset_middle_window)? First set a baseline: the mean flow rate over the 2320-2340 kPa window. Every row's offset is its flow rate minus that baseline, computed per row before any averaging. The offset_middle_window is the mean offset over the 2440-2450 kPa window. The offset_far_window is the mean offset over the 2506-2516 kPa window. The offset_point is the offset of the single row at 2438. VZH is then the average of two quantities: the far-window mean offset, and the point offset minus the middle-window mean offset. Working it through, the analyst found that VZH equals 4.8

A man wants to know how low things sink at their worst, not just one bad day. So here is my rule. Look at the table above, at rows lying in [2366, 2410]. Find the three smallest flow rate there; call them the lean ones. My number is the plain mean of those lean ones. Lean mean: 144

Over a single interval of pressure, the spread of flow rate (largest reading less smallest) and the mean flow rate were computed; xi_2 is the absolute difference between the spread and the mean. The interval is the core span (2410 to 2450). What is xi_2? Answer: 130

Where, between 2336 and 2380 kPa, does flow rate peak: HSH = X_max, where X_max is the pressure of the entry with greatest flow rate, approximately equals 2353 kPa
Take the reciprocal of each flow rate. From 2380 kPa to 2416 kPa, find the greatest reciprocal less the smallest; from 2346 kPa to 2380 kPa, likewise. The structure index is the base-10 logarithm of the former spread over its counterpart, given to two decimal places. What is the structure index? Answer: -0.85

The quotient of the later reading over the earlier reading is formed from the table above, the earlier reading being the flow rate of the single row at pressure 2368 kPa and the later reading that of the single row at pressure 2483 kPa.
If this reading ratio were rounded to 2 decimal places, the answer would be 1.00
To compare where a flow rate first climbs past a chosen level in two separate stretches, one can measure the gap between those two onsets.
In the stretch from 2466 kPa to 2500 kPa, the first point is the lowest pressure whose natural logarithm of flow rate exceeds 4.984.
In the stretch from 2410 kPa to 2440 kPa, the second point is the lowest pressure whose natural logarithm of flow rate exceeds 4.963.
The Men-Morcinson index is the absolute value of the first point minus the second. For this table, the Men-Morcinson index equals 65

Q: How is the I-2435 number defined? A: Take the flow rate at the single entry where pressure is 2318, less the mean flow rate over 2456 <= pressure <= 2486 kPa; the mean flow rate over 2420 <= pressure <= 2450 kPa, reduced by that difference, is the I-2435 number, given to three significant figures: 146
